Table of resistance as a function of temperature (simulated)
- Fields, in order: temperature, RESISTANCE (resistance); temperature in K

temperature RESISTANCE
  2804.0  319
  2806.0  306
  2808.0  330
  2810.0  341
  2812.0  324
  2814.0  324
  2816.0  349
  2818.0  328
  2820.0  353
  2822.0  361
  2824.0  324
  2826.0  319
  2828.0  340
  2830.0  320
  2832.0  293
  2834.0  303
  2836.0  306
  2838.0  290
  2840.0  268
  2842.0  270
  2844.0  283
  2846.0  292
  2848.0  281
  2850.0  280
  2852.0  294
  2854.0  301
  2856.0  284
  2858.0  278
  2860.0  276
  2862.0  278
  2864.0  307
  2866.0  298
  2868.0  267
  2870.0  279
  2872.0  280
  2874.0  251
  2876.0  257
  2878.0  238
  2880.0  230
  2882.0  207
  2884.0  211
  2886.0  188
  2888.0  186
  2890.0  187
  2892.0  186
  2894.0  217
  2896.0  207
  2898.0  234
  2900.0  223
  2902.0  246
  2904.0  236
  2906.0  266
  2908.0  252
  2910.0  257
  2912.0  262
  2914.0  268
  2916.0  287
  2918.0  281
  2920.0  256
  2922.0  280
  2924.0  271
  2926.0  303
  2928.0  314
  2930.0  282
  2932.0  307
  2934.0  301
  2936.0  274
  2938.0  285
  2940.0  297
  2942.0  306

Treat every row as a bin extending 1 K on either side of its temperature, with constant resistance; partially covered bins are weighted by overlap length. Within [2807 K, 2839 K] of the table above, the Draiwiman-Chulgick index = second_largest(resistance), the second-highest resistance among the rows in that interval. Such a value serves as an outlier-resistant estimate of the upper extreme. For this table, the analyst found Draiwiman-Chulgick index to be 353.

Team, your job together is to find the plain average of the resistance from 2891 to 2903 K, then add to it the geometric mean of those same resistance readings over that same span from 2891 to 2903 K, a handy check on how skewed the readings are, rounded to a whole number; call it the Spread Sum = 437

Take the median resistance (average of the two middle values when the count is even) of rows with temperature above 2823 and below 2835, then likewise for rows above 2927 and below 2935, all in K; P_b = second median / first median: 0.95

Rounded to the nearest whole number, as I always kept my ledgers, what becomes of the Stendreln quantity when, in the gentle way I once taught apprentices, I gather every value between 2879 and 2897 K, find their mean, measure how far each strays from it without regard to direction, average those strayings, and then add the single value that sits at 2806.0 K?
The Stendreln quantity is 320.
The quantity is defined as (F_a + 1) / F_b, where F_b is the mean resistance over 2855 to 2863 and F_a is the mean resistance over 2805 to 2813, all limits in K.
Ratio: 1.17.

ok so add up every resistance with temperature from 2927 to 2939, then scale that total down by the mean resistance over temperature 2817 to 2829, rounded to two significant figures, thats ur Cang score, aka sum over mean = 5.2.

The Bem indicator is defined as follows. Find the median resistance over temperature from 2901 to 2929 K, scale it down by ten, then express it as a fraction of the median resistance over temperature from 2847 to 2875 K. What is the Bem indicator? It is 0.095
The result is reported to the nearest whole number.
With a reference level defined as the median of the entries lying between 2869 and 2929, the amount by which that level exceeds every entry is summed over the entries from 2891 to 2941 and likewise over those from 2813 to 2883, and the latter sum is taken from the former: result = 1102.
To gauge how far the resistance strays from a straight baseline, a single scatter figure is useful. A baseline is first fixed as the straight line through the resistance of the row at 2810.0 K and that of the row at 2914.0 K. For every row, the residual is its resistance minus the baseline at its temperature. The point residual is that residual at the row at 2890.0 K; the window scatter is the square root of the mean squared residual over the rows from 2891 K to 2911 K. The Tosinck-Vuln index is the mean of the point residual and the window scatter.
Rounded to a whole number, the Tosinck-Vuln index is -23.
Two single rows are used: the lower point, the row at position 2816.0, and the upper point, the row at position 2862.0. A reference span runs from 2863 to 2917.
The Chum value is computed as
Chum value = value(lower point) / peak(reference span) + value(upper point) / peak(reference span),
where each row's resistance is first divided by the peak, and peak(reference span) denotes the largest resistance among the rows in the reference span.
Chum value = 2.04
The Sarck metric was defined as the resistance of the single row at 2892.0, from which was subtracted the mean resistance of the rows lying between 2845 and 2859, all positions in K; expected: -101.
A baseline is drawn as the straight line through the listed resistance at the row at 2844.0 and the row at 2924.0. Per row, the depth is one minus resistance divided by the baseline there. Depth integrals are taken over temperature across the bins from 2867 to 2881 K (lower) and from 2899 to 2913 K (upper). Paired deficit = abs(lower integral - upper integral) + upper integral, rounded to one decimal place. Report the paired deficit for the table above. 1.5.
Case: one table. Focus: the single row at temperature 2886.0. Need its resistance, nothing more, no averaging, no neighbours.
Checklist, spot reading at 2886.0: 188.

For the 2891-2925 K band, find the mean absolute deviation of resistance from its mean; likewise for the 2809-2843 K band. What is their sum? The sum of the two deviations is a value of 44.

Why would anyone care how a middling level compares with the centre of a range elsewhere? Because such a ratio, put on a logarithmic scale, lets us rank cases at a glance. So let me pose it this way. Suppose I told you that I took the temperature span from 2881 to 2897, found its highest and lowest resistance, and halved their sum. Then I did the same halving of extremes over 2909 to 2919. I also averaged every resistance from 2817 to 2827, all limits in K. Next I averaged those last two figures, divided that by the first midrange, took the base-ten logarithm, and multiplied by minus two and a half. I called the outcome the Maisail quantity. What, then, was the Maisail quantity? -0.45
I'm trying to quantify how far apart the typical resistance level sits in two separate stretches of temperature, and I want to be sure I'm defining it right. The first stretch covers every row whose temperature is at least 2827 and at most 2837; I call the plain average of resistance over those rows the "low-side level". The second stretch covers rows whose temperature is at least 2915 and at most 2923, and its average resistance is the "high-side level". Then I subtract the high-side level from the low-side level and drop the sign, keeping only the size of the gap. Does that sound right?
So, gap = 36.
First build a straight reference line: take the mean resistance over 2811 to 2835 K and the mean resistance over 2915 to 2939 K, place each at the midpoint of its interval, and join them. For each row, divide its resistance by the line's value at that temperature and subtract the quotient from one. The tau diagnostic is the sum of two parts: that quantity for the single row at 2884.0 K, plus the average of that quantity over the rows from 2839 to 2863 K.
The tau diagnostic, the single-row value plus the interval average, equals 0.42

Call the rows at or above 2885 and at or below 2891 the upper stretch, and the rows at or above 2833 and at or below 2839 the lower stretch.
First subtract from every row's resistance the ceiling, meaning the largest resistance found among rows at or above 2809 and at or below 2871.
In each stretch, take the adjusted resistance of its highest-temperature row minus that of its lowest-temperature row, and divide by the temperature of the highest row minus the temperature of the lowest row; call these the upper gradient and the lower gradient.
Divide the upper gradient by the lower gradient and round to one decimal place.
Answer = 0.1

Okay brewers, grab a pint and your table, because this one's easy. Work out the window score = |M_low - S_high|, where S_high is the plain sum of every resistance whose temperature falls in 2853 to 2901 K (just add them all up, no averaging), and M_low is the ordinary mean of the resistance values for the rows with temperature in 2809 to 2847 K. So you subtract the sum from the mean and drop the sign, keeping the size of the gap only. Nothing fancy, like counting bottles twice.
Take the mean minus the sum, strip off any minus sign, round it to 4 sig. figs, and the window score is 5555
